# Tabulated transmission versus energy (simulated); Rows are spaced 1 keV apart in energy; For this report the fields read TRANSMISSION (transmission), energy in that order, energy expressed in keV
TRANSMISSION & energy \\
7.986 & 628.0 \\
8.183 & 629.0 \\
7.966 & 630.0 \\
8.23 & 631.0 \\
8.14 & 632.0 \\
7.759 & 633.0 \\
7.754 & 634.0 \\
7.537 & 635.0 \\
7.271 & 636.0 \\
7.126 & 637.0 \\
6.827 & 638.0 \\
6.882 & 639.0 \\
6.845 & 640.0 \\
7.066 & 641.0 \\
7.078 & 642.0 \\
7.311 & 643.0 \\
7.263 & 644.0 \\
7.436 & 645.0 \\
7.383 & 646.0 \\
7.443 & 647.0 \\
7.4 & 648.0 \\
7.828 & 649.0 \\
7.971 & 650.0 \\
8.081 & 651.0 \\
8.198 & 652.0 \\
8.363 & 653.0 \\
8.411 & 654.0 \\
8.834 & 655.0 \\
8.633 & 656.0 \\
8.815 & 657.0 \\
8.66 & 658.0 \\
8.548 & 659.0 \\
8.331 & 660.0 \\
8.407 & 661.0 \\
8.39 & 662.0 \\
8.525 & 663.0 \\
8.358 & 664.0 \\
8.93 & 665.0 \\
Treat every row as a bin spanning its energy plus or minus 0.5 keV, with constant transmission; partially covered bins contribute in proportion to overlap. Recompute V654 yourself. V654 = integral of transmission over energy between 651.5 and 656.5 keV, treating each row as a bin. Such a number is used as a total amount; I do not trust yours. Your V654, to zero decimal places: 42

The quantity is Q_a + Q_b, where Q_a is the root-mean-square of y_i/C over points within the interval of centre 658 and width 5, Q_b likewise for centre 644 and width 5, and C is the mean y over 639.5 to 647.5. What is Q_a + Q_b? 2.20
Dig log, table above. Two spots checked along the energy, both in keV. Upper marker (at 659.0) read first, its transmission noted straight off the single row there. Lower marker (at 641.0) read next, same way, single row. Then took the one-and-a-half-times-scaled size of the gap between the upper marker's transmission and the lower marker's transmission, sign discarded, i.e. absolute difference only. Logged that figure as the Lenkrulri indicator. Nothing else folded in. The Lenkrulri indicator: 2.2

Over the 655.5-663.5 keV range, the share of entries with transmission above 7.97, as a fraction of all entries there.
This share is 1.0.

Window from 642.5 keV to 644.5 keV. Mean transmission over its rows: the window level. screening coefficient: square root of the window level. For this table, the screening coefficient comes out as 2.70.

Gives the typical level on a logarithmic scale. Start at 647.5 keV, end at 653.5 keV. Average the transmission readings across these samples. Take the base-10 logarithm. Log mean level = 0.90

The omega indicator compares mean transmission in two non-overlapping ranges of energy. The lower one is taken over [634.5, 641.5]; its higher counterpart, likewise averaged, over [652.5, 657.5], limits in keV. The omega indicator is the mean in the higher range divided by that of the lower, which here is 1.22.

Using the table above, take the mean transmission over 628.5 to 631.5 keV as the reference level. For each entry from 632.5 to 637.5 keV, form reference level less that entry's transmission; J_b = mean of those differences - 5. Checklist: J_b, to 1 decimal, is -4.4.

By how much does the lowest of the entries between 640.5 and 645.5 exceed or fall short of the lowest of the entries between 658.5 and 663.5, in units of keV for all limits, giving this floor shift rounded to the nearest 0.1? -1.3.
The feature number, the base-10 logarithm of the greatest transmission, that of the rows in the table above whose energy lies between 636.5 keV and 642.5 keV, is 0.85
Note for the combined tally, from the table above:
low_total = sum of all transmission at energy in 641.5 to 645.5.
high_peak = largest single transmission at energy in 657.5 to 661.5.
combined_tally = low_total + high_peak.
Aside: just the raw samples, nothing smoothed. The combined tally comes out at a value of 38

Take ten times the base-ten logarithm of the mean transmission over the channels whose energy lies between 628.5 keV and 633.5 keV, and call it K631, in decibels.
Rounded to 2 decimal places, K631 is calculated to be 9.06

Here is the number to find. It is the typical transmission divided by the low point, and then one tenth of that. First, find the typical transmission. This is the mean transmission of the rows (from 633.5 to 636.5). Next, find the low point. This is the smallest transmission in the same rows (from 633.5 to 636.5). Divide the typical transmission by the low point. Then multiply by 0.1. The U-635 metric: 0.103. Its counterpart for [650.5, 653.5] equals 0.102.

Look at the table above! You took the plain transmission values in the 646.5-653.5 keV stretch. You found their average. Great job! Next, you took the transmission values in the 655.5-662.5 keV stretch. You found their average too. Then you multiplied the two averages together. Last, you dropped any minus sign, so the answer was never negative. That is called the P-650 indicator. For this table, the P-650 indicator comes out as 67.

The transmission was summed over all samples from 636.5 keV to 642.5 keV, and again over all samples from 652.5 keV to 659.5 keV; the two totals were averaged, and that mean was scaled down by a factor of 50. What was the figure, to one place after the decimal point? 1.0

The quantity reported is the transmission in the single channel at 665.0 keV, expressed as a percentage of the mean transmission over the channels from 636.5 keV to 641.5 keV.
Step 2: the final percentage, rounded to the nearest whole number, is 129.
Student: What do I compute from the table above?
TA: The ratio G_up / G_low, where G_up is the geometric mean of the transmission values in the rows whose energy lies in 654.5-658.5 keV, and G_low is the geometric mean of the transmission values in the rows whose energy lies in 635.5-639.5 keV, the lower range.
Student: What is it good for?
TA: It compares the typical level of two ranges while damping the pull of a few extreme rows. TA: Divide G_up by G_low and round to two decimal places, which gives 1.24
